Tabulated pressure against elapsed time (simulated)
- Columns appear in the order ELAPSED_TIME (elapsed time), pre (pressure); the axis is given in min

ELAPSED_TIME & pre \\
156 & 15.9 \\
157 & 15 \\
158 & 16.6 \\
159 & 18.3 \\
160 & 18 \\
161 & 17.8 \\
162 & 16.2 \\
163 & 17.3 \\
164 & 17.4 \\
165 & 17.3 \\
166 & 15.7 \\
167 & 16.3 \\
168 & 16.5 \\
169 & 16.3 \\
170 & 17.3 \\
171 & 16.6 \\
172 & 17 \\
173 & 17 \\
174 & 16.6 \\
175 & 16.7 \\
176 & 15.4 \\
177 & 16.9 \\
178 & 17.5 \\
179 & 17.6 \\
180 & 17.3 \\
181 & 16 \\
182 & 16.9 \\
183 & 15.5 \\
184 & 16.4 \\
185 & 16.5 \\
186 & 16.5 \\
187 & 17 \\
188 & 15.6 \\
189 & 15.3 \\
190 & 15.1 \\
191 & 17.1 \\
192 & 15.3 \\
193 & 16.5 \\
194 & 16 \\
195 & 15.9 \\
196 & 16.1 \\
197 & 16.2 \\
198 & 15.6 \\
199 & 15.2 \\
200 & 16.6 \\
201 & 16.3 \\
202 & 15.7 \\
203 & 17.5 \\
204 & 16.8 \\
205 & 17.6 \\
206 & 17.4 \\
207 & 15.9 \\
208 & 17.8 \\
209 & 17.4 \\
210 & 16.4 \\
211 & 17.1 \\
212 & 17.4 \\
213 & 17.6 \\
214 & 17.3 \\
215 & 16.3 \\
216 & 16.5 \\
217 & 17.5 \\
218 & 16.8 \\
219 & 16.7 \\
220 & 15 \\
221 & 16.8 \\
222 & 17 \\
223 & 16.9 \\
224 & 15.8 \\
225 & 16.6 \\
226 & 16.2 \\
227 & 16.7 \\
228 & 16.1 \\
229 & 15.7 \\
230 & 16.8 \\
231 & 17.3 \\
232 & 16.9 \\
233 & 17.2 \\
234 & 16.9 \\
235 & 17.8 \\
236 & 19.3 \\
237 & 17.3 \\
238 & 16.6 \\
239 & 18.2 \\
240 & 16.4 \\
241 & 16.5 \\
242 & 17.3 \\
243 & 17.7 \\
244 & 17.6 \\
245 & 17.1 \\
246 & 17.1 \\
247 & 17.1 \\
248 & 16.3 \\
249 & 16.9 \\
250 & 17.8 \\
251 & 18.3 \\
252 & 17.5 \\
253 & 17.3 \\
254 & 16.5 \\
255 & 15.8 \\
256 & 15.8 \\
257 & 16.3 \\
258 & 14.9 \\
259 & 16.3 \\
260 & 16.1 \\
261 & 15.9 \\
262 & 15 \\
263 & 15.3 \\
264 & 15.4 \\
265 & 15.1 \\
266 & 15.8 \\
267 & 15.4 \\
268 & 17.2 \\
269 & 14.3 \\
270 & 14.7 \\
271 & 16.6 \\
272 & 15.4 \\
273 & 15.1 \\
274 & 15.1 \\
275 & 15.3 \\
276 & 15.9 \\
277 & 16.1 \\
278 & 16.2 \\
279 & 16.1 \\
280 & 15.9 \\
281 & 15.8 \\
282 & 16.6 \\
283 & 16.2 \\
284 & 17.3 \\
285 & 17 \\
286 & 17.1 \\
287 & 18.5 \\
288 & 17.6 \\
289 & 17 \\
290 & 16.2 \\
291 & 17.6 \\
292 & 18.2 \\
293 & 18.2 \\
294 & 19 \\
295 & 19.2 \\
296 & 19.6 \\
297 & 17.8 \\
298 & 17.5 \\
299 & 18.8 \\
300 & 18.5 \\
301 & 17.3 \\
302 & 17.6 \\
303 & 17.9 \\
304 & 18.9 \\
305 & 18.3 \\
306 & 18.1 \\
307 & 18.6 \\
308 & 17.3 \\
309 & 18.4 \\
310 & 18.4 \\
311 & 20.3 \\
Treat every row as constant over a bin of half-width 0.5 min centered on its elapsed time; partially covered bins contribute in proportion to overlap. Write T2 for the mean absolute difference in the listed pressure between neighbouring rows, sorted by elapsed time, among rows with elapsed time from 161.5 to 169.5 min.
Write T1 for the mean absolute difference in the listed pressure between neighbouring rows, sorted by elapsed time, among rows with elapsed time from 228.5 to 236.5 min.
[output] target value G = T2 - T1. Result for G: -0.16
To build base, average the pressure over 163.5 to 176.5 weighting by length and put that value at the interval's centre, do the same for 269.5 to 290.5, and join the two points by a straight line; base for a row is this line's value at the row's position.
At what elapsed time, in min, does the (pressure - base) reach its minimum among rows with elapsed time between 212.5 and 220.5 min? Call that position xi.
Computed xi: 220 min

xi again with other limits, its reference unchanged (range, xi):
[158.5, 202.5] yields 190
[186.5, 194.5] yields 190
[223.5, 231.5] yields 229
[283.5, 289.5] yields 285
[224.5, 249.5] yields 229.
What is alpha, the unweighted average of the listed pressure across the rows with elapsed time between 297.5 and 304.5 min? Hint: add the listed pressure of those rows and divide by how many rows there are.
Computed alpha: 18.1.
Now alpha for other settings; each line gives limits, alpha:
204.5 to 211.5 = 17.1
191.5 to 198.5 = 15.9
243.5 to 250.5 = 17.1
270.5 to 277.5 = 15.6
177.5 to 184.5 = 16.7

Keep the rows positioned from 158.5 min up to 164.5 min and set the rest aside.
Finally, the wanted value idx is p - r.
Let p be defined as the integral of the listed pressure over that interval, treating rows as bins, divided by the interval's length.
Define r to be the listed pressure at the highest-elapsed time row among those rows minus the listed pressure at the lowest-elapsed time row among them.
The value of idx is 18.4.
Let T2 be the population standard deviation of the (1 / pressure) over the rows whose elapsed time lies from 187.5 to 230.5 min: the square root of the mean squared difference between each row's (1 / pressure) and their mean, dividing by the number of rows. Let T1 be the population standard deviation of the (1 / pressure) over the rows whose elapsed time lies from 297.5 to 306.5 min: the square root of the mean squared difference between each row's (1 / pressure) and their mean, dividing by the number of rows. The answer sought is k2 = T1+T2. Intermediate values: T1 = 0.0016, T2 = 0.0028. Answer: 0.0045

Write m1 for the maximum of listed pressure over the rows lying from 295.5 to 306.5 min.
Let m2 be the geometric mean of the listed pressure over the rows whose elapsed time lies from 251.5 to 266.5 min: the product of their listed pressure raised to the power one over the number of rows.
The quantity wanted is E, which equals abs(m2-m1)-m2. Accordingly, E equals -12.2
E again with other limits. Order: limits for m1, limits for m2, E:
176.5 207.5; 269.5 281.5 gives -13.7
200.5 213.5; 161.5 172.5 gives -15.6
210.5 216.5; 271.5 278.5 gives -13.6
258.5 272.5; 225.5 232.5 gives -15.8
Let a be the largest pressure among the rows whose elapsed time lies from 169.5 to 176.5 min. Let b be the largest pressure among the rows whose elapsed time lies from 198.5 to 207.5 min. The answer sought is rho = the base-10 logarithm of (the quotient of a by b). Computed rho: -0.007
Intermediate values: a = 17.3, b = 17.6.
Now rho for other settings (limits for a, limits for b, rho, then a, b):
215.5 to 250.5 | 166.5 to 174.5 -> 0.048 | 19.3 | 17.3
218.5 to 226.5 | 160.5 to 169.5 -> -0.020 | 17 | 17.8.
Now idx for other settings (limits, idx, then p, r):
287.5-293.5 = 16.9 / 17.5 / 0.6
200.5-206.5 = 15.8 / 16.9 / 1.1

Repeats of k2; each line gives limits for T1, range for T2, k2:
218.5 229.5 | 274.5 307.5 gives 0.0061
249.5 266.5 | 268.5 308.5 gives 0.0083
